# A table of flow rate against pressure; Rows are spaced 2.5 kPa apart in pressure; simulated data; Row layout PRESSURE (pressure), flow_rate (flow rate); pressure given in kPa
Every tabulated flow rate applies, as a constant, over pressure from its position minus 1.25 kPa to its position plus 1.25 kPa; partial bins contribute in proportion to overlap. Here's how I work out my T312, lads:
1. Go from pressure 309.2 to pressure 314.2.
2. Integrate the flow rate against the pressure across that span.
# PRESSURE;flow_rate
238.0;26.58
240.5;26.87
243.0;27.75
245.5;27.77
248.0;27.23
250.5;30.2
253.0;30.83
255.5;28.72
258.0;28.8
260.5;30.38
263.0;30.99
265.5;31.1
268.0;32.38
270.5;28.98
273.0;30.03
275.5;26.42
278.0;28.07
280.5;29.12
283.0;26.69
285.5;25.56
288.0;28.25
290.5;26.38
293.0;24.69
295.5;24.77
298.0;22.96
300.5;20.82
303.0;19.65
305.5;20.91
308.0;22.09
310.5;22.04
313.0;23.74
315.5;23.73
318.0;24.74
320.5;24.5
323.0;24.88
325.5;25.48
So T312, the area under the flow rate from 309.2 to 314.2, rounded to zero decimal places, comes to 114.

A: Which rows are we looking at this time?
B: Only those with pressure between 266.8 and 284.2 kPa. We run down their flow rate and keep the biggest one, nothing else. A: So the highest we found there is 32.38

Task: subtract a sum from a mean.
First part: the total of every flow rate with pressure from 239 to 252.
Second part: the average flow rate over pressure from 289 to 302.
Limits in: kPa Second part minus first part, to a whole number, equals -116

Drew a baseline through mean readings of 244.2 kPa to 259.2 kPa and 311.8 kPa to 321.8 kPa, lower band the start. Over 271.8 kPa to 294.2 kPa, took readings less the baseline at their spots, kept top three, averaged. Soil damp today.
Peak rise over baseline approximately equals 2.3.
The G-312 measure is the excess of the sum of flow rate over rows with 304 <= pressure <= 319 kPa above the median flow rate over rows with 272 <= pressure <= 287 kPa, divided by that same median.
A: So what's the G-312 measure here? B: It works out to 4.0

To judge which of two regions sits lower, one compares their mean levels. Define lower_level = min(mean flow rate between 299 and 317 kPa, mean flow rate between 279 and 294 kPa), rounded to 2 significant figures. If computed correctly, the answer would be 22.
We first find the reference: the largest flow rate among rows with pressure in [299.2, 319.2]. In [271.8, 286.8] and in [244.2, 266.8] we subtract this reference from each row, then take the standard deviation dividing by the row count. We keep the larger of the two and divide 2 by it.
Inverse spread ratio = 1.27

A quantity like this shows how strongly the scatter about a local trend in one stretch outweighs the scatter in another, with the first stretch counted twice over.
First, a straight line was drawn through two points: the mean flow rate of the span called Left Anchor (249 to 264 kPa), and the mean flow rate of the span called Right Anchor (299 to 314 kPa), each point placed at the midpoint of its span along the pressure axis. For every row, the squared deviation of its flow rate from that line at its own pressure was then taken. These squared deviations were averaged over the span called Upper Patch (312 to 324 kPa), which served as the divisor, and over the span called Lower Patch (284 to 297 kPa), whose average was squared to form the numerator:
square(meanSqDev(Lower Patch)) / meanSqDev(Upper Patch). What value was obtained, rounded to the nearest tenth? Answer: 0.7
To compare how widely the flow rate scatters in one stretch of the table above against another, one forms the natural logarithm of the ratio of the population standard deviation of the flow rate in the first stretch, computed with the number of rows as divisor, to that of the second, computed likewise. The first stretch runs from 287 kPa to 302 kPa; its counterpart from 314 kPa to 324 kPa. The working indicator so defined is 1.7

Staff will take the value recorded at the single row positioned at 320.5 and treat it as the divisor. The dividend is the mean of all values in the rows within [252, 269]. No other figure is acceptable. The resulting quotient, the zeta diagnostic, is 1.24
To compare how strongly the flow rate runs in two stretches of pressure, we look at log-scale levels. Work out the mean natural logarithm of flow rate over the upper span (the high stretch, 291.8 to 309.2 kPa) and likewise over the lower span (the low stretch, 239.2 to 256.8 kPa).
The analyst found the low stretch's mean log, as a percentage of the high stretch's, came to 108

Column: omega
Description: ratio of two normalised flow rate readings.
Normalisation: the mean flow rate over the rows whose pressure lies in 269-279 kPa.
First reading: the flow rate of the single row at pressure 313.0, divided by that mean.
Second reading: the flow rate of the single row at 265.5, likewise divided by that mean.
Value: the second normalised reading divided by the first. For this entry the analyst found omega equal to 1.31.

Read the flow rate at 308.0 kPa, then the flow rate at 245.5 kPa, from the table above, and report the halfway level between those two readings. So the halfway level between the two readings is 24.9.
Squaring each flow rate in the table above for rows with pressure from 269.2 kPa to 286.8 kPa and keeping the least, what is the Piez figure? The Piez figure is 653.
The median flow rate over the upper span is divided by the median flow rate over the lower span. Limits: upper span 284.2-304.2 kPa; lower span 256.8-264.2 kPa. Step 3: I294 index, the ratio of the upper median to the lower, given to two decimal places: 0.81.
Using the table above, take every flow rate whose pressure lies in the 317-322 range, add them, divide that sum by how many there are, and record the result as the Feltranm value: 24.6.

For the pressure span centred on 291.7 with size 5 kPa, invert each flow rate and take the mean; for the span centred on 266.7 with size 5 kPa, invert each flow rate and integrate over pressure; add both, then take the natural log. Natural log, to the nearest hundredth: -1.63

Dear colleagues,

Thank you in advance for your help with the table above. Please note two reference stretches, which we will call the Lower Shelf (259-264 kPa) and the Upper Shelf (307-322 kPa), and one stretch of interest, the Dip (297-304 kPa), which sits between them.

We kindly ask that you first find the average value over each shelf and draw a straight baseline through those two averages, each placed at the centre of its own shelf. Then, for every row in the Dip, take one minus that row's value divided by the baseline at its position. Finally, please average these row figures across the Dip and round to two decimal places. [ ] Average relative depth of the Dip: 0.17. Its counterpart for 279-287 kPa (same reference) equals 0.02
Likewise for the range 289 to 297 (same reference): 0.04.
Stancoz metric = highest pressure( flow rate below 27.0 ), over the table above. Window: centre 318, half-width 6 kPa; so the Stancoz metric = 323.0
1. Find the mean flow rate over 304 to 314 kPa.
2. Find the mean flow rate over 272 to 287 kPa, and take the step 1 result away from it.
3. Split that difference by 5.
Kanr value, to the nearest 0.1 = 1.1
